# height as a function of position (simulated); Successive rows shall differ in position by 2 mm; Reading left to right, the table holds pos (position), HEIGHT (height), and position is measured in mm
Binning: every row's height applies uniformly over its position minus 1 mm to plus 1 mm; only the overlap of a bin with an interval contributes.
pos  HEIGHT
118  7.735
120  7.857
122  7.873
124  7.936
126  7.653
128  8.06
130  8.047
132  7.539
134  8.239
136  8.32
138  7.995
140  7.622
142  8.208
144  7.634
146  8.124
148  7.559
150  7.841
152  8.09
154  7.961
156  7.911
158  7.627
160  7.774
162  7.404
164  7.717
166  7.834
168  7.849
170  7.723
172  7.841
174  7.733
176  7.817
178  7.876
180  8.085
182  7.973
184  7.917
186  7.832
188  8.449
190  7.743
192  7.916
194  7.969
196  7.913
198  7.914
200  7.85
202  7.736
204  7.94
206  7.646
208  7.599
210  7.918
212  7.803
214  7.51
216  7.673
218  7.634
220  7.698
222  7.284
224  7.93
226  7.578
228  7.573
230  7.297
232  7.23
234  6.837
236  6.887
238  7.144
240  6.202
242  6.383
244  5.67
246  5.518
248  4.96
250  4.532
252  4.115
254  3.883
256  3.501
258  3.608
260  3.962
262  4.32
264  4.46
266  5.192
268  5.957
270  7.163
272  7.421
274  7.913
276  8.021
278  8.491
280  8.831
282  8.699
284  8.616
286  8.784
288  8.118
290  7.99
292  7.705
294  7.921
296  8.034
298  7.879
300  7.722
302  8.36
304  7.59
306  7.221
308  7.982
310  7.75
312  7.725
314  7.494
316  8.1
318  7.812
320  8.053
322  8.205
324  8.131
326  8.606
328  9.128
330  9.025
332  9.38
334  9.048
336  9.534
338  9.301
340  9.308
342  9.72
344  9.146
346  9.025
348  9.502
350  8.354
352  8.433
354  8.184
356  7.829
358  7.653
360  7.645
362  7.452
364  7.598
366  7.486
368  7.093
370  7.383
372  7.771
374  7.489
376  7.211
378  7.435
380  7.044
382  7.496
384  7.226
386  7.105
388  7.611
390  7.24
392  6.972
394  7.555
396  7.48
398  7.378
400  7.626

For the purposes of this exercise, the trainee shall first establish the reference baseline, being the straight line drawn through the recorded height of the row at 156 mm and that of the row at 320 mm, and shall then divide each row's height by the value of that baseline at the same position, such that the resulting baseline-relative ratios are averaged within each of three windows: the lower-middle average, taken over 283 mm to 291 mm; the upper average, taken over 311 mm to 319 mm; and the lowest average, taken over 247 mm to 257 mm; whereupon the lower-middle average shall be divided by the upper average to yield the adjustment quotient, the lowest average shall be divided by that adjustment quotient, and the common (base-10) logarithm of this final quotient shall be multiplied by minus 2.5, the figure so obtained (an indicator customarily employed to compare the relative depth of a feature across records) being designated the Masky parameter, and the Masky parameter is 0.8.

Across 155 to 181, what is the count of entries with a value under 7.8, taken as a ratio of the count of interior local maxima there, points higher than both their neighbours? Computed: 2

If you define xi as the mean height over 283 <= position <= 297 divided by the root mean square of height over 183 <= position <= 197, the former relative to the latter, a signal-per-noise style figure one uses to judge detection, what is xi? 1.03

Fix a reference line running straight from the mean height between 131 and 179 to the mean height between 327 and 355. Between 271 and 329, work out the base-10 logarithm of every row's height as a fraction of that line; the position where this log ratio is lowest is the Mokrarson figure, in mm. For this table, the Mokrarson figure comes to 306 mm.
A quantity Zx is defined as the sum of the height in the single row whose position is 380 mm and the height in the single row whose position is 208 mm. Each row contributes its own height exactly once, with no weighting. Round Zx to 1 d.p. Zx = 14.6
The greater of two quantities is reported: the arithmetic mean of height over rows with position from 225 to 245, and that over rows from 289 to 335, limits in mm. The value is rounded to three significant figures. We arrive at 8.12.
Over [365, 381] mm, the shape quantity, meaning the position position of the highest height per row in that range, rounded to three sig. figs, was 372 mm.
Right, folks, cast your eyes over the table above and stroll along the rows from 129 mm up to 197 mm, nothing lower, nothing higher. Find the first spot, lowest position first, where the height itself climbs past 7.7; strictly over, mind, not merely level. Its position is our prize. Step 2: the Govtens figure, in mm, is 130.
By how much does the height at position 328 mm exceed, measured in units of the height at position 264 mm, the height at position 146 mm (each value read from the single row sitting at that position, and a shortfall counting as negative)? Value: 0.23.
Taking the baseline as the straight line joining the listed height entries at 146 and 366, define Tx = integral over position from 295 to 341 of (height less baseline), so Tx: 32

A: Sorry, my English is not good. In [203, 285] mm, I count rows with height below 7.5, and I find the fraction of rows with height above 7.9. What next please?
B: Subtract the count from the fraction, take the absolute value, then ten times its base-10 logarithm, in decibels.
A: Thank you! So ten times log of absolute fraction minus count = 14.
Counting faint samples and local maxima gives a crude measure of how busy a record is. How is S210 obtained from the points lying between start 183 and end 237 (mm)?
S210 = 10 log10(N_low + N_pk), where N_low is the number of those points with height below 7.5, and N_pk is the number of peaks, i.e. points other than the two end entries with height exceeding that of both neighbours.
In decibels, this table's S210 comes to 11.1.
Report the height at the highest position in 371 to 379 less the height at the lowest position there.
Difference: -0.34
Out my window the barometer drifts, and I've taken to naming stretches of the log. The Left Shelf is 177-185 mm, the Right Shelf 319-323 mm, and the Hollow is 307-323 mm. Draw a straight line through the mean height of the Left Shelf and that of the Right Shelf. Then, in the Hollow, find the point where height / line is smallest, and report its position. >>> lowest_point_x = 314 mm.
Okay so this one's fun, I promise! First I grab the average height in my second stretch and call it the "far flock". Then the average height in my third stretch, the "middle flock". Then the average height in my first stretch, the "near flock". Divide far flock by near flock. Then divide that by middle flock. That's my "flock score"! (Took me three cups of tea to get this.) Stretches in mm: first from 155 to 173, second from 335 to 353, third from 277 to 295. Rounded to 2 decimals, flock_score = 0.14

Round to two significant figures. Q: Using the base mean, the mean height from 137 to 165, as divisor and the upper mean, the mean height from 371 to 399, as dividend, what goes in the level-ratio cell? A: 0.94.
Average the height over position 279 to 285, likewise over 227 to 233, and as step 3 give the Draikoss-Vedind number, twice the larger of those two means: 17.4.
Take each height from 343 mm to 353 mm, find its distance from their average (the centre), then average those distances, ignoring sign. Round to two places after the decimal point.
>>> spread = 0.40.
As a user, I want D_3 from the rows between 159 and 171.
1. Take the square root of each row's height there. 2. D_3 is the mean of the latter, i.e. 2.78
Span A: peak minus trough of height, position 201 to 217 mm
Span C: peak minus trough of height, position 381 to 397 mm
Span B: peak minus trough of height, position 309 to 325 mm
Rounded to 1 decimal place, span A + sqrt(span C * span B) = 1.1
